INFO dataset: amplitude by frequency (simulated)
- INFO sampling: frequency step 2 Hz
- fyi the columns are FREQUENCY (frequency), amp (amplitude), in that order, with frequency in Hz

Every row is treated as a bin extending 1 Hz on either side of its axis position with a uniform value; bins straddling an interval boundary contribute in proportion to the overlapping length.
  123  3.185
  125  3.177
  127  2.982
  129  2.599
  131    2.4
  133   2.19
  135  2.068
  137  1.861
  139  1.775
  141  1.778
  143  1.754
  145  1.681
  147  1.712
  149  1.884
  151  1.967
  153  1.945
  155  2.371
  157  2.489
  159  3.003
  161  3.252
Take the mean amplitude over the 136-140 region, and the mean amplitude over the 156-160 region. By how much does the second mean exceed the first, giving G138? 0.9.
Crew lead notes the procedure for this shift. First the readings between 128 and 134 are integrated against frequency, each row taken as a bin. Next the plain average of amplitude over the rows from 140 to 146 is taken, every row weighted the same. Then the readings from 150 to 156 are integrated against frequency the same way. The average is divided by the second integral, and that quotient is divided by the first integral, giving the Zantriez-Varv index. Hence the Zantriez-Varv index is 0.0096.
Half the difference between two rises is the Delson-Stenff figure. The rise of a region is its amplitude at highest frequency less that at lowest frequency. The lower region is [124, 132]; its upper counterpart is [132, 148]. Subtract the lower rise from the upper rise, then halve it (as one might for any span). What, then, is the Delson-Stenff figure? 0.15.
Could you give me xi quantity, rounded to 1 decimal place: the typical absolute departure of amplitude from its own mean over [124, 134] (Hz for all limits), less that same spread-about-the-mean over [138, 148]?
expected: 0.3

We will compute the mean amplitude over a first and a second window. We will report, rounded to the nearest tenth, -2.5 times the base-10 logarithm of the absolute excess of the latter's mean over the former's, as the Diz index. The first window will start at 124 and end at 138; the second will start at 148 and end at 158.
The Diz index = 1.2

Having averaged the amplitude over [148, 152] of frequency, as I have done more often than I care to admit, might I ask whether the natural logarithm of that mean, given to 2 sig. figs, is 0.66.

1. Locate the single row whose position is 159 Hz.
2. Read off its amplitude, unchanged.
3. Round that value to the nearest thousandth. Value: 3.003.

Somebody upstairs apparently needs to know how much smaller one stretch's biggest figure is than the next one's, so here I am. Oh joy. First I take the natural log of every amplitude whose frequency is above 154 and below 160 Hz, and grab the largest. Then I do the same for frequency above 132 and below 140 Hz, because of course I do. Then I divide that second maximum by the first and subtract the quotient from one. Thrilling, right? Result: 0.29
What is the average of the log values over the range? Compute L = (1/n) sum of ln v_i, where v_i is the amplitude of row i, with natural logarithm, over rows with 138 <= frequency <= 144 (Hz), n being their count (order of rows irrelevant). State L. 0.57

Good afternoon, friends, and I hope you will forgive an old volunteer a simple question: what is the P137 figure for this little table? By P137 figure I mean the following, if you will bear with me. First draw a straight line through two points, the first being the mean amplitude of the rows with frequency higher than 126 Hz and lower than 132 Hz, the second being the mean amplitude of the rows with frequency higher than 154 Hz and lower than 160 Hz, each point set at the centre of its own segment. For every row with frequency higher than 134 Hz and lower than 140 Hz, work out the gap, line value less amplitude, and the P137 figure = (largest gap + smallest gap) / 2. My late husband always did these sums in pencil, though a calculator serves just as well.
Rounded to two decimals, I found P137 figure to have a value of 0.73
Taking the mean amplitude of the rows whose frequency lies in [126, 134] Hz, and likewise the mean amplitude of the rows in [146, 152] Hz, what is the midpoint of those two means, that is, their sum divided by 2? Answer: 2.20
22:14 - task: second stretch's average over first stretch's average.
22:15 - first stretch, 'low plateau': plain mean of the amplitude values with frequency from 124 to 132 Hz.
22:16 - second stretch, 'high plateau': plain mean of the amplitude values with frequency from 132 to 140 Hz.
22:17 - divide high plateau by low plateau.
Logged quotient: 0.71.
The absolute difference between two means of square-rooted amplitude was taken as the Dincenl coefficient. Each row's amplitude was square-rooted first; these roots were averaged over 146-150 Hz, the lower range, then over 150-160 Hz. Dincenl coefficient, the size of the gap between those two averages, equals 0.19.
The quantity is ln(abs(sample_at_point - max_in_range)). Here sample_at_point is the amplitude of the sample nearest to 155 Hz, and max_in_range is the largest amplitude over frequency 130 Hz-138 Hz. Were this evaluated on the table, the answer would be -3.5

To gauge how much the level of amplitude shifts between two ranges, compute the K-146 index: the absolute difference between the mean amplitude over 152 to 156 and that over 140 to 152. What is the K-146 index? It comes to 0.36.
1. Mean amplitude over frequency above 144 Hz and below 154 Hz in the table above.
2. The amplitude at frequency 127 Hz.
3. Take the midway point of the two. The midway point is 2.41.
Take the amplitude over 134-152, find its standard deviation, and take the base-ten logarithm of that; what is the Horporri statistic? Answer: -0.9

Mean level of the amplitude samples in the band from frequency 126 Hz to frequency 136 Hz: 2.45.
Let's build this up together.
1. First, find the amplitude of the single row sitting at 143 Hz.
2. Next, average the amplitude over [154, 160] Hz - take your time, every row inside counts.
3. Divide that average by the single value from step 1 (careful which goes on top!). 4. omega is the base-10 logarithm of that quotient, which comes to 0.17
